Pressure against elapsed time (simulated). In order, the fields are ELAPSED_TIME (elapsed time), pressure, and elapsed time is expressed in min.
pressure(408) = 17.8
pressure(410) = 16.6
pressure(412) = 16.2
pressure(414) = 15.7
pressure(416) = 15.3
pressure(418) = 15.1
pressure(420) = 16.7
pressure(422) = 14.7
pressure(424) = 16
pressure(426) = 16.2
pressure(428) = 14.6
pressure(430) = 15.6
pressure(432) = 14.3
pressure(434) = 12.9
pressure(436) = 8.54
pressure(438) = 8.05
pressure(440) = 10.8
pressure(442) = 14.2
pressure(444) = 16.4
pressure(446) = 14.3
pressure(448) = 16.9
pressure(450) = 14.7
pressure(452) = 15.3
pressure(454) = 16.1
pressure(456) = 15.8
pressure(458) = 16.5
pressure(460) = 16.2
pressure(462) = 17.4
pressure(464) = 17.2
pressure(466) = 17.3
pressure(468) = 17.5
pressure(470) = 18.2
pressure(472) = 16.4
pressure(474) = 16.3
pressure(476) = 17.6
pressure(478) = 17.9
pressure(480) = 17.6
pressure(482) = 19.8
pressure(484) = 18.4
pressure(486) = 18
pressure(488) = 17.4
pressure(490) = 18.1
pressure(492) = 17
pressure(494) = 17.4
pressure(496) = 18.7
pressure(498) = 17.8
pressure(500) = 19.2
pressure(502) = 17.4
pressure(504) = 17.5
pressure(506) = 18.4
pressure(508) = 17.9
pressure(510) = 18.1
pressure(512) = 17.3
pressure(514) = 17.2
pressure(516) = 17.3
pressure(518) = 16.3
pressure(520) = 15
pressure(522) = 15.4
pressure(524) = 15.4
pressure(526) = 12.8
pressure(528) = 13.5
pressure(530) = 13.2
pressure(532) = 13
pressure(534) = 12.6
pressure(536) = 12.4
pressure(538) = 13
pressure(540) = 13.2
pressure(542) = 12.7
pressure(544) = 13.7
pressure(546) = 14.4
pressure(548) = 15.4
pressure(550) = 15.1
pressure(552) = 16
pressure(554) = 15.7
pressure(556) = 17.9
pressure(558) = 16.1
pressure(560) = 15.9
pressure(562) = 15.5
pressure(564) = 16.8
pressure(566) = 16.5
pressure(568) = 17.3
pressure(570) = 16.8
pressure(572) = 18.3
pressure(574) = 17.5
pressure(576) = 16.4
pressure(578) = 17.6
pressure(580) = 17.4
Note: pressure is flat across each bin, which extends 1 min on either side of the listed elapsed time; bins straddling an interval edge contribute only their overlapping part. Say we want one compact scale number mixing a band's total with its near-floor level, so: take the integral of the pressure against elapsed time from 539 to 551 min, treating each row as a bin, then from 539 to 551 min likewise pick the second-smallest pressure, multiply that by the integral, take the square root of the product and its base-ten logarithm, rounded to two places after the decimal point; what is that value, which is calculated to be 1.67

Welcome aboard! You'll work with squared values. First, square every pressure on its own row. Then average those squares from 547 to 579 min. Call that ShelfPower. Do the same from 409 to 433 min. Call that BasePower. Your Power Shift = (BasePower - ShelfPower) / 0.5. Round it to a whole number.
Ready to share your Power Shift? -63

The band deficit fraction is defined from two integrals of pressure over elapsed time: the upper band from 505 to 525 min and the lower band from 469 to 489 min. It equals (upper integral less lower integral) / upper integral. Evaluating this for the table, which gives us -0.1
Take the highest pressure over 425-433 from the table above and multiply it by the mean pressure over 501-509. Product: 288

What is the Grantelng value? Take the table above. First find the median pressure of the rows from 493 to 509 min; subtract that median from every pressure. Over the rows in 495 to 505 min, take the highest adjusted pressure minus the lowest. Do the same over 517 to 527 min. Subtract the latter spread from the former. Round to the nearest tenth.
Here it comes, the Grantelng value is -1.7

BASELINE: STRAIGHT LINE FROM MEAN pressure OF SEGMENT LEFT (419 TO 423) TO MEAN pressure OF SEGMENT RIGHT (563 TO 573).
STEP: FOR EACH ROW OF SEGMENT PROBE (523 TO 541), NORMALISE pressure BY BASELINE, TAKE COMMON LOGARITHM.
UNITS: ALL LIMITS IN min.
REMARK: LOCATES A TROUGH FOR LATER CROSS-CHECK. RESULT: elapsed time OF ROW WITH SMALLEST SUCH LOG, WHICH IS 536 min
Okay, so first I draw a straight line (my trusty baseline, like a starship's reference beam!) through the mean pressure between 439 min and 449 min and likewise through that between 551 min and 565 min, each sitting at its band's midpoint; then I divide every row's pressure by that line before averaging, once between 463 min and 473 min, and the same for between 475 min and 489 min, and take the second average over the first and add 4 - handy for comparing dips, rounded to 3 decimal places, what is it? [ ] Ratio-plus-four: 5.030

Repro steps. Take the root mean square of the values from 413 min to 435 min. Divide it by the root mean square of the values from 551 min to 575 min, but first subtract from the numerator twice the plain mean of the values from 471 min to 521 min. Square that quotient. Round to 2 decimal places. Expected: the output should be 1.43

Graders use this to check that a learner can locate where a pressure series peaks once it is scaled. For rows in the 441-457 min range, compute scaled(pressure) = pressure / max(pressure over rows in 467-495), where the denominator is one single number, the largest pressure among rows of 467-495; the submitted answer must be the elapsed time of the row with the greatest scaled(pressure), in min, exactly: 448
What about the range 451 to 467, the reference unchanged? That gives 462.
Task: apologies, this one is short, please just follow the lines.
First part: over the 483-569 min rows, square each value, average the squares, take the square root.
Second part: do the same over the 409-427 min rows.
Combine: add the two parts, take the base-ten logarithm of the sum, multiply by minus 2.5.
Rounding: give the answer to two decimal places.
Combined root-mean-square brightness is -3.76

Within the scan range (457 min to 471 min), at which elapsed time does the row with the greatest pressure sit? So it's 470 min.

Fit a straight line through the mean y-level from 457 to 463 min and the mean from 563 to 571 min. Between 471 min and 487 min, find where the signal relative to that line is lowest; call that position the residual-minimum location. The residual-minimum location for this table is 474 min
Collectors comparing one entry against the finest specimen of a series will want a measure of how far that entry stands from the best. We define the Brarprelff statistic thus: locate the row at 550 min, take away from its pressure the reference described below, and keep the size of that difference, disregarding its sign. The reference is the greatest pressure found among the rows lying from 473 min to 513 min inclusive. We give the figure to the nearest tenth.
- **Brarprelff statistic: 4.7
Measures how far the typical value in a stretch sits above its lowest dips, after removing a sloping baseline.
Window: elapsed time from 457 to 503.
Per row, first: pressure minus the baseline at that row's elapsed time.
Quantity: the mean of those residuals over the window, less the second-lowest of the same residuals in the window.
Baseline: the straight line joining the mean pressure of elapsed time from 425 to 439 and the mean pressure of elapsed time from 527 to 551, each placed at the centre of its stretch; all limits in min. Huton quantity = 1.3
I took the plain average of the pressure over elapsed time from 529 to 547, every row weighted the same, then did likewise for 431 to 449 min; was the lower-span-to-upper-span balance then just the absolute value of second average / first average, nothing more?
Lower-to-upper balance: 0.98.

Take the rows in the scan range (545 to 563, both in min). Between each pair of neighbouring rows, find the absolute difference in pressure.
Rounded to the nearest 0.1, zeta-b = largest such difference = 2.2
